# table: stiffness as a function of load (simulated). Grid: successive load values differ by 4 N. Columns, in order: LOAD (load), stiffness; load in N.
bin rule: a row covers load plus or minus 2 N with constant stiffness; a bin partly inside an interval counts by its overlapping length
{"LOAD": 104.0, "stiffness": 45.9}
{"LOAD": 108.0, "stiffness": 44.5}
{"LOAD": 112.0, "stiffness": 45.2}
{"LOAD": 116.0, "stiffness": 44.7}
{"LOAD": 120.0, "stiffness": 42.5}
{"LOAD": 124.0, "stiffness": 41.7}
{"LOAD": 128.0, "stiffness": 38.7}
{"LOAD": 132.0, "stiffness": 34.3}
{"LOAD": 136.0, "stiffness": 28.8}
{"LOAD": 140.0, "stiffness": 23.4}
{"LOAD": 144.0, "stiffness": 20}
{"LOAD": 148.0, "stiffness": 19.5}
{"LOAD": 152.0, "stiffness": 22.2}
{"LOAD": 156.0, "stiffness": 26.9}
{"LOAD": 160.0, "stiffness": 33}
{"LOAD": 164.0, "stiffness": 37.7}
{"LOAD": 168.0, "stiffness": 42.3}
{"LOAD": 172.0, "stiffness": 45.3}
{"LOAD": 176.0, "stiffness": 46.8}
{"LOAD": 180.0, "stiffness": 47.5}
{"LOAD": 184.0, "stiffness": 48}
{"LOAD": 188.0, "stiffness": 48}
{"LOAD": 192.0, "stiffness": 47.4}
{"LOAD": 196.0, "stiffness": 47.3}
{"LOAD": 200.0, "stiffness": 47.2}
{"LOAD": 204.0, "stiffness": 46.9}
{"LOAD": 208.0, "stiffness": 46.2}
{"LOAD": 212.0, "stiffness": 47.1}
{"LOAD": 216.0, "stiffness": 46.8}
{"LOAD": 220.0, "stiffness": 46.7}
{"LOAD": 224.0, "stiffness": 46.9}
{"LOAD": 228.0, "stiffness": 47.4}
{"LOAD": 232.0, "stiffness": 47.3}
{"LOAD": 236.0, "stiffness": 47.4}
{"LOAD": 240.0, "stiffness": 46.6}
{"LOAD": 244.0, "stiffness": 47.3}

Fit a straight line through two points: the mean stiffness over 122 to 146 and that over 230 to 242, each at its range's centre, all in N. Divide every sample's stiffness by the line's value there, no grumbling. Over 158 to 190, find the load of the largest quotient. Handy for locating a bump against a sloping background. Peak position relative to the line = 176.0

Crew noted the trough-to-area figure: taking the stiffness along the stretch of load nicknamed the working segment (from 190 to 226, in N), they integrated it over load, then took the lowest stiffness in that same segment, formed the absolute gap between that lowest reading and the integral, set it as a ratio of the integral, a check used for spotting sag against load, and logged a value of 0.973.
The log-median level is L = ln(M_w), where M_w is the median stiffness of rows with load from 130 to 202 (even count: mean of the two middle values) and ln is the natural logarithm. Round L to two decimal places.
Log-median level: 3.69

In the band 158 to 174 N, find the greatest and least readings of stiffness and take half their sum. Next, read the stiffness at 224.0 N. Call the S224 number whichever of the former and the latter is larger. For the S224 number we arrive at 46.90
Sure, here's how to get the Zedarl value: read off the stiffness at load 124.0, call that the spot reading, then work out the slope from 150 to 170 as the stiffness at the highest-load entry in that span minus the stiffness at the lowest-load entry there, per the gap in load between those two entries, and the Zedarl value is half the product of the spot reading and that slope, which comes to 26.2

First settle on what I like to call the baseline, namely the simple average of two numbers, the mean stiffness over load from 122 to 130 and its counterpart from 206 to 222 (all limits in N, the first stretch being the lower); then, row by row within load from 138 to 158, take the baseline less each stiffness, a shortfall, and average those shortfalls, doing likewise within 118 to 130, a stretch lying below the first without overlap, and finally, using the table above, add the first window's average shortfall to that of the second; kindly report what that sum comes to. 24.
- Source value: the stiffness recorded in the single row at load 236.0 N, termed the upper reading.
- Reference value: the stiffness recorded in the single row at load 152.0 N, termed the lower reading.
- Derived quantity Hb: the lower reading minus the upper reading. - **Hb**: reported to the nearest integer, -25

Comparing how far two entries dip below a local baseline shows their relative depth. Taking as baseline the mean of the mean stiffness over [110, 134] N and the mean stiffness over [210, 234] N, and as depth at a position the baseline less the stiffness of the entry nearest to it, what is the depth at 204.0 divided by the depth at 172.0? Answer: 2.3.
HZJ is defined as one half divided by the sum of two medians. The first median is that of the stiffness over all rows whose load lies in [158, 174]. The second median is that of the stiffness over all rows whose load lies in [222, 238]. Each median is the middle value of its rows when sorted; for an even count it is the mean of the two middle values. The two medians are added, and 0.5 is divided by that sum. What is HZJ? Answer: 0.0057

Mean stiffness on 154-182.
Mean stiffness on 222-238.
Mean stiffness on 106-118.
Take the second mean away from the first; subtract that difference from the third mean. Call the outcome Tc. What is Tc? 52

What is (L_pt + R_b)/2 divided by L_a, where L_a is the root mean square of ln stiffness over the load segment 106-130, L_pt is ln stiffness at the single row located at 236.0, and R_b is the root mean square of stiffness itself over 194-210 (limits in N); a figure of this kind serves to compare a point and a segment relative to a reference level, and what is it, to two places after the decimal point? 6.75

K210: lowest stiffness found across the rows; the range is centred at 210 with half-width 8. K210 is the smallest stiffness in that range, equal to 46.2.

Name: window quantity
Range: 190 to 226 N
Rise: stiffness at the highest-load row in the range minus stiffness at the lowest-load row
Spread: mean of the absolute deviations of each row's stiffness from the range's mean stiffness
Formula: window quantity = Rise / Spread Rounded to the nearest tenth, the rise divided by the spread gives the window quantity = -1.8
